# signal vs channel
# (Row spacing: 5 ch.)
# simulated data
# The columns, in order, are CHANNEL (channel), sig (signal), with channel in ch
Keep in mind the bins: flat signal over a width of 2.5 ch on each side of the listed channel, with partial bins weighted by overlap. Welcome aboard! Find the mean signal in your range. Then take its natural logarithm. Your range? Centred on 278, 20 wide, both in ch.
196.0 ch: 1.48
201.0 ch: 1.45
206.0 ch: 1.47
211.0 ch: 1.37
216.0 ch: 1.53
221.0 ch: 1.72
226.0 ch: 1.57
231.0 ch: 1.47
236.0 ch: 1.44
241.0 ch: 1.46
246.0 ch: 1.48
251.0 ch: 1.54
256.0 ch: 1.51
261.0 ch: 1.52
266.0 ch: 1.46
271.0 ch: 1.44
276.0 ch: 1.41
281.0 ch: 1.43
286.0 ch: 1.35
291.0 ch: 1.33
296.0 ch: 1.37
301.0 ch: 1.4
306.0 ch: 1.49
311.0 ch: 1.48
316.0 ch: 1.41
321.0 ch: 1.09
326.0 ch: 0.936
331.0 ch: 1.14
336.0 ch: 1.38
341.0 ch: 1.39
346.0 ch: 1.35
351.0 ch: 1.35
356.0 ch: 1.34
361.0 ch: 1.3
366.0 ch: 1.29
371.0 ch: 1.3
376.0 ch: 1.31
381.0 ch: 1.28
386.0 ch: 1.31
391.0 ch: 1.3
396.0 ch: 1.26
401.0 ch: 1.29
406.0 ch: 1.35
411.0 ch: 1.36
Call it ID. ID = 0.34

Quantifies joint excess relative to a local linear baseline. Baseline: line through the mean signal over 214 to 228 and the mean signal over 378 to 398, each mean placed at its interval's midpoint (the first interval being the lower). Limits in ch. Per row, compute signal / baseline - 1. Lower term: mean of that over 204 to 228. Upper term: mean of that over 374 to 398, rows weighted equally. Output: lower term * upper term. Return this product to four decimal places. 0.0000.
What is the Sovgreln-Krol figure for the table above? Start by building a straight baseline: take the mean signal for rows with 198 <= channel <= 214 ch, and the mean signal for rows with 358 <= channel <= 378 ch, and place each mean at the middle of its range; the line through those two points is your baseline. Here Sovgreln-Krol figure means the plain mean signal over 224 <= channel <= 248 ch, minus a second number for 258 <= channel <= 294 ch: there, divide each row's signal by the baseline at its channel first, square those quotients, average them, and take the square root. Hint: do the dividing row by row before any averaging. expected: 0.450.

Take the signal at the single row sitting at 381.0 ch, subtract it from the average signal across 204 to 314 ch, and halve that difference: 0.093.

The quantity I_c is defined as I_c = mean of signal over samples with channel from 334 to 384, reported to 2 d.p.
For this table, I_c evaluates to 1.33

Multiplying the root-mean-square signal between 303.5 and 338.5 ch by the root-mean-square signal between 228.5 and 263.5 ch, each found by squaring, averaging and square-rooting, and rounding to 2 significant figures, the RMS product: 1.9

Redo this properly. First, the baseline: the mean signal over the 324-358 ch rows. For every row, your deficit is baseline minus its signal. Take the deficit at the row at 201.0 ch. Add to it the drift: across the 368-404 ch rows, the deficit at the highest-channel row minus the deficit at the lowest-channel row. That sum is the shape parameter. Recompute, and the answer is -0.17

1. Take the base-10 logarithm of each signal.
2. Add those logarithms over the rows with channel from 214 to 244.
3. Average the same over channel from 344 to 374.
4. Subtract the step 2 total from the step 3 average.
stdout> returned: -0.99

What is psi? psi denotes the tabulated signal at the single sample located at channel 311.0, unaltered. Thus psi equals 1.48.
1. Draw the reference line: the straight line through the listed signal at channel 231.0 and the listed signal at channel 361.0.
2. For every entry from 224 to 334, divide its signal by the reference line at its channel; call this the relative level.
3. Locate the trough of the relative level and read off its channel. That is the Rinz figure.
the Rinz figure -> 326.0 ch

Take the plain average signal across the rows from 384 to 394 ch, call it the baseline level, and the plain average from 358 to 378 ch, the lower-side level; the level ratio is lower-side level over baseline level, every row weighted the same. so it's 1.00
